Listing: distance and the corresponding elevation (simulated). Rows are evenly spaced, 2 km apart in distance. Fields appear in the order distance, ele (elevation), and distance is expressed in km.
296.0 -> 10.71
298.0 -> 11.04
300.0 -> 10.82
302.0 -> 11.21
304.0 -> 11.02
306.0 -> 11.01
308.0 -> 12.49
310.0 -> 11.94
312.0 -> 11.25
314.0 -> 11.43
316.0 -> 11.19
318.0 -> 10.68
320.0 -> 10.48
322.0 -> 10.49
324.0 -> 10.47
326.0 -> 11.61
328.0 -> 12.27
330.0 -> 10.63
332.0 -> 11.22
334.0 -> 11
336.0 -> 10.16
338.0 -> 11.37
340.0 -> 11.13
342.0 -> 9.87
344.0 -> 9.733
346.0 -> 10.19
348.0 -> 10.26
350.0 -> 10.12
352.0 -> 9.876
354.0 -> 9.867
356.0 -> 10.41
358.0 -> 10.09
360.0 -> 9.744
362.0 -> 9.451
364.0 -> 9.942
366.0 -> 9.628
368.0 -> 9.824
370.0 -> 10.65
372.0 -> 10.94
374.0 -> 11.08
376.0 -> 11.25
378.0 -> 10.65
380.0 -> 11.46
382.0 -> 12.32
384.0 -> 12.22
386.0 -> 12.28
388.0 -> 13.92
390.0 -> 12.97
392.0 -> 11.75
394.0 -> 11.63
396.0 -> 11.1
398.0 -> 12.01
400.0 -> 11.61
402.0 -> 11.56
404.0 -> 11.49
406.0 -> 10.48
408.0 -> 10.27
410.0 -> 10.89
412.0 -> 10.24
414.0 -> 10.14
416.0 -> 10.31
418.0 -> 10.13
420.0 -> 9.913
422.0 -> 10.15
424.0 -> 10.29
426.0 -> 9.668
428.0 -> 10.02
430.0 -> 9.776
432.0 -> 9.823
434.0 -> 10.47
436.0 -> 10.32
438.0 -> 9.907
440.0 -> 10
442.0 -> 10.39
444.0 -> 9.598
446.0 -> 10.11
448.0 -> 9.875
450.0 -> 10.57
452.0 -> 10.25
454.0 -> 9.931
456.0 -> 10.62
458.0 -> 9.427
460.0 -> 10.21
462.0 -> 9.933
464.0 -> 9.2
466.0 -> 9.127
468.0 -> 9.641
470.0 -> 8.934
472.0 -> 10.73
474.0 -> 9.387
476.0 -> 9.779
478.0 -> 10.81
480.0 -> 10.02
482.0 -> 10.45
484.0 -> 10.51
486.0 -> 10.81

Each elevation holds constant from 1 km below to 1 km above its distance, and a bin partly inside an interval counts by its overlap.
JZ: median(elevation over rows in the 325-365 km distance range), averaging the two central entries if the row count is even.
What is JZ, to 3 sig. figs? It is 10.2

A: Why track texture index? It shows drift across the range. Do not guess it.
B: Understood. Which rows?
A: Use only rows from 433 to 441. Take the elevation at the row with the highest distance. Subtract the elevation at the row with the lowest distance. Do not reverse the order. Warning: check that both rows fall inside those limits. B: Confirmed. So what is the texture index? -0.47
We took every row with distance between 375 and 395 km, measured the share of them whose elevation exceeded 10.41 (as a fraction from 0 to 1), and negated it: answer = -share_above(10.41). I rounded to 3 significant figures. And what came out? -1.00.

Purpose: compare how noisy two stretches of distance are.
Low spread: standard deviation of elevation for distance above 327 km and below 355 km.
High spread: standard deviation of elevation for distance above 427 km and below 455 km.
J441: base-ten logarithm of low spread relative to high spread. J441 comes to 0.41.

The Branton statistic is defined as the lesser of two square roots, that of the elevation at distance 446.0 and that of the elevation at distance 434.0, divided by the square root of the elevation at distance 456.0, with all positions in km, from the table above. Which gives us 0.98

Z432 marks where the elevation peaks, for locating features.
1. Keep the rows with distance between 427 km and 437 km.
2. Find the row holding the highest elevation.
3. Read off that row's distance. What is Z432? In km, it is 434.0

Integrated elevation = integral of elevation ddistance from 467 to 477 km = 97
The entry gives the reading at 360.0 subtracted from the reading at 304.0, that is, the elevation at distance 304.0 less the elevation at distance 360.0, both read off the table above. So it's 1.3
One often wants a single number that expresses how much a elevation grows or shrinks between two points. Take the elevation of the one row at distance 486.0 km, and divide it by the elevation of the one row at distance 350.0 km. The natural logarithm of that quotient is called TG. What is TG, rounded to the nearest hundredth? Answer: 0.07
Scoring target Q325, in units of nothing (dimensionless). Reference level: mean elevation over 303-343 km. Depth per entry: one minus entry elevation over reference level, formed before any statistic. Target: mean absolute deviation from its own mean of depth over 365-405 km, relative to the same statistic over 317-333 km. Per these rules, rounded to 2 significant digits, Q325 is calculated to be 1.3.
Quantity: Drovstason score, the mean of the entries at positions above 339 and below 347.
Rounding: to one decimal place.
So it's 10.2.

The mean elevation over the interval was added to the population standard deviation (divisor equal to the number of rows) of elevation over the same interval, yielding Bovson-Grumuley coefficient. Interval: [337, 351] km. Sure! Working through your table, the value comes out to 11.0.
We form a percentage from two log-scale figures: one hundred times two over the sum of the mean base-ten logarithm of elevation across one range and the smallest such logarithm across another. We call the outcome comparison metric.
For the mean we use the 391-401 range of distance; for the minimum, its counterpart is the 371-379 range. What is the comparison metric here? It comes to 96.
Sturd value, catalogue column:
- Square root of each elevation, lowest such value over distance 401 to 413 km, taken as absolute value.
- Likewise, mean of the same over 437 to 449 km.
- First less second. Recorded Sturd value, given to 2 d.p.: 0.04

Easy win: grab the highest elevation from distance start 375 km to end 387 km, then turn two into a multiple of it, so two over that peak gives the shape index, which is 0.162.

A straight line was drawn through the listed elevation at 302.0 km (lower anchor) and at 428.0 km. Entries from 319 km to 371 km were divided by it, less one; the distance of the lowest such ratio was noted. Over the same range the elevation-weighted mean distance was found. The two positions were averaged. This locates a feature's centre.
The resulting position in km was 353.2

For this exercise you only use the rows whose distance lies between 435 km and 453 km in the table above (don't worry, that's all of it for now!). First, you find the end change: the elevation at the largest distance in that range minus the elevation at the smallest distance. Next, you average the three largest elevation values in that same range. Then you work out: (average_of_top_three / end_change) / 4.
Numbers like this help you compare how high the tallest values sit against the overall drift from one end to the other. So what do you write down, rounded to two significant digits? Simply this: -37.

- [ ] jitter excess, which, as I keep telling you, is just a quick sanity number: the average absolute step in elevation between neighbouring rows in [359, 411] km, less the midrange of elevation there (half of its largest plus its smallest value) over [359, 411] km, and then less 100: -111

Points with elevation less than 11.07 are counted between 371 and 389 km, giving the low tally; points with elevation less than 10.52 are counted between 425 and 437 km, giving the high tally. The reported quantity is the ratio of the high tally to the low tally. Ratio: 3.0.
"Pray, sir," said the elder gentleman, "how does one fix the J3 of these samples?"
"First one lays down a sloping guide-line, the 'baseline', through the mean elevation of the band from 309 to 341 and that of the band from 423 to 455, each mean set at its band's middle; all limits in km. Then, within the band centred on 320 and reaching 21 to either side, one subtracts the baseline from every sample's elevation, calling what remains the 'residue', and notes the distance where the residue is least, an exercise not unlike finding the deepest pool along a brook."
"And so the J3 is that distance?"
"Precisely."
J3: 336.0 km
